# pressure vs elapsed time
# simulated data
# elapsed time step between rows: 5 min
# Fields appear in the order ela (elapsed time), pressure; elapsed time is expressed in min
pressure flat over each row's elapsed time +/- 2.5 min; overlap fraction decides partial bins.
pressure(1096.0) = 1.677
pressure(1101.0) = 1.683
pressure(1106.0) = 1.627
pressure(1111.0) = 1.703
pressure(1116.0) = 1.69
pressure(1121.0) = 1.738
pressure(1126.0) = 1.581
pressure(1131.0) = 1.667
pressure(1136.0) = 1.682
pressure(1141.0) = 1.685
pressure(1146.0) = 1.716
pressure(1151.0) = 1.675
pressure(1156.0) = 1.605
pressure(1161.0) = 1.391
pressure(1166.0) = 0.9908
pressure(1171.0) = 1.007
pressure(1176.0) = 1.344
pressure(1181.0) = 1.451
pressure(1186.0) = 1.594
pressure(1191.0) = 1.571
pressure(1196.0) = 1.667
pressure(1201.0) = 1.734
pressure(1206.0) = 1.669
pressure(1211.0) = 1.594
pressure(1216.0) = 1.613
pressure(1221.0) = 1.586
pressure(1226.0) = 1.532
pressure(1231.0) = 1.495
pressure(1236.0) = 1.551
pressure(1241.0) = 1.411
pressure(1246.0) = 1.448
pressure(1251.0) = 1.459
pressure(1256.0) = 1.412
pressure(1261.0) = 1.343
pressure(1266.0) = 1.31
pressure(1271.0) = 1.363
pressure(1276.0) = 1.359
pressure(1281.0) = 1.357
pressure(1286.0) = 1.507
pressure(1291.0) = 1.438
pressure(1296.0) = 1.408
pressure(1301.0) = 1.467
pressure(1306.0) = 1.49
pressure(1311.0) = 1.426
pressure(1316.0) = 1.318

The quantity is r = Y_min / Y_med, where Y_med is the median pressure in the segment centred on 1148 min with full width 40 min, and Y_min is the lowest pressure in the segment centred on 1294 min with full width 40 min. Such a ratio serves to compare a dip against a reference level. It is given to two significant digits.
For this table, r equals 0.81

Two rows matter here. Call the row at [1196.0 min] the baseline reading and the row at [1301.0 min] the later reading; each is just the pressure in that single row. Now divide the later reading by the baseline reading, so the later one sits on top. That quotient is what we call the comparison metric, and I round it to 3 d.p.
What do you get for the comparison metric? 0.880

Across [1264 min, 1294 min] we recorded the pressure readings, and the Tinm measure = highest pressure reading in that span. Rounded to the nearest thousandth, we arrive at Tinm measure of 1.507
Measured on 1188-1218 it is 1.734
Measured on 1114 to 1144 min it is 1.738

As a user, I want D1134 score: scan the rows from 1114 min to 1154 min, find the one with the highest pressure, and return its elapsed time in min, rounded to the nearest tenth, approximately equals 1121.0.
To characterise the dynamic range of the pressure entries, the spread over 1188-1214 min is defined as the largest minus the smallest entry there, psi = 0.16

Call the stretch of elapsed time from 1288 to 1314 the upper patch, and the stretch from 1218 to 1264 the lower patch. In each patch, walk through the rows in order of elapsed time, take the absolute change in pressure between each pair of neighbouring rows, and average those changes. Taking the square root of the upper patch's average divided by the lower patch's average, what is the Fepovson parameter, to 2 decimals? 0.88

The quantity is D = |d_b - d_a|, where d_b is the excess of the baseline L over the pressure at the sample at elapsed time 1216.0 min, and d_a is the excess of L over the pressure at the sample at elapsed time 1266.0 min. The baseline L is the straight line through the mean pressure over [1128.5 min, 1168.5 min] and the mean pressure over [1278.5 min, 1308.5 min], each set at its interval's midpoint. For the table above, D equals 0.27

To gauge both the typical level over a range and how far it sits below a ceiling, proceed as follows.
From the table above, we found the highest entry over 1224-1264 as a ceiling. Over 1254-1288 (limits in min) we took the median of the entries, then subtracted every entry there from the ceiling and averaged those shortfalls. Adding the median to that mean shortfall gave 1.53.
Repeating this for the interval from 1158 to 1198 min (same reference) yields 1.60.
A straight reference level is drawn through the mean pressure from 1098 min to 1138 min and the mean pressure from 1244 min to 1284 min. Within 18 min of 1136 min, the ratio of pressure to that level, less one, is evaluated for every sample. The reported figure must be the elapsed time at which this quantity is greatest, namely 1146.0 min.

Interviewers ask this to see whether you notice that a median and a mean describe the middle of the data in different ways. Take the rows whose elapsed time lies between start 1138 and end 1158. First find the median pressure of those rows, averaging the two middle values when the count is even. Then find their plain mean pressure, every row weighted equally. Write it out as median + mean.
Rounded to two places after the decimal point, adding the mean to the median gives 3.35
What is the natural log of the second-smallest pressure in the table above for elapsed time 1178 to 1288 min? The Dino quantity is 0.29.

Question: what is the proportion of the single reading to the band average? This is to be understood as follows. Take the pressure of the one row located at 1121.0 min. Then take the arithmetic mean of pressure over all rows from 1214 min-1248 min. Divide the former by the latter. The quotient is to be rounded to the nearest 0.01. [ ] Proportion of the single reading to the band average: 1.14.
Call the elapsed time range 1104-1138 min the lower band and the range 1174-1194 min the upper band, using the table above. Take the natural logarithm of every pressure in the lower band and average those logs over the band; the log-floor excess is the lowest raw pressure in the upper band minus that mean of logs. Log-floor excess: 0.83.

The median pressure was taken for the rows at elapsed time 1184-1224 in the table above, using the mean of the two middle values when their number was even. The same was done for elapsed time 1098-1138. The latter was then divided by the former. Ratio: 1.05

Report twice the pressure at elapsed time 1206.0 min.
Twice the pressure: 3.3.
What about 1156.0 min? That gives 3.2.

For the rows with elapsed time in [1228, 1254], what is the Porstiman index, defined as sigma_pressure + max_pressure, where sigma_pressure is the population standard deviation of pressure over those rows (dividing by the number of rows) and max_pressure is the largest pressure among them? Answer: 1.60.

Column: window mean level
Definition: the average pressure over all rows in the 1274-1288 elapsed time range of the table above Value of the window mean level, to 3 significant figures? 1.41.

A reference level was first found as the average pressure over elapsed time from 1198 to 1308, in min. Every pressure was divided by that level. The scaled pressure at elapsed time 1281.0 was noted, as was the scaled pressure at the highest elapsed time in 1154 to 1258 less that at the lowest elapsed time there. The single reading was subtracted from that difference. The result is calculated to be -1.05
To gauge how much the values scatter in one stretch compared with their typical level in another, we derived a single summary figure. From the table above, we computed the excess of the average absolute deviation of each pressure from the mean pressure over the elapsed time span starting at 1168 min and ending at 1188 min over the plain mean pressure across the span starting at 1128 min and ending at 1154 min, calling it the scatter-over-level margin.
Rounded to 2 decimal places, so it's -1.51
